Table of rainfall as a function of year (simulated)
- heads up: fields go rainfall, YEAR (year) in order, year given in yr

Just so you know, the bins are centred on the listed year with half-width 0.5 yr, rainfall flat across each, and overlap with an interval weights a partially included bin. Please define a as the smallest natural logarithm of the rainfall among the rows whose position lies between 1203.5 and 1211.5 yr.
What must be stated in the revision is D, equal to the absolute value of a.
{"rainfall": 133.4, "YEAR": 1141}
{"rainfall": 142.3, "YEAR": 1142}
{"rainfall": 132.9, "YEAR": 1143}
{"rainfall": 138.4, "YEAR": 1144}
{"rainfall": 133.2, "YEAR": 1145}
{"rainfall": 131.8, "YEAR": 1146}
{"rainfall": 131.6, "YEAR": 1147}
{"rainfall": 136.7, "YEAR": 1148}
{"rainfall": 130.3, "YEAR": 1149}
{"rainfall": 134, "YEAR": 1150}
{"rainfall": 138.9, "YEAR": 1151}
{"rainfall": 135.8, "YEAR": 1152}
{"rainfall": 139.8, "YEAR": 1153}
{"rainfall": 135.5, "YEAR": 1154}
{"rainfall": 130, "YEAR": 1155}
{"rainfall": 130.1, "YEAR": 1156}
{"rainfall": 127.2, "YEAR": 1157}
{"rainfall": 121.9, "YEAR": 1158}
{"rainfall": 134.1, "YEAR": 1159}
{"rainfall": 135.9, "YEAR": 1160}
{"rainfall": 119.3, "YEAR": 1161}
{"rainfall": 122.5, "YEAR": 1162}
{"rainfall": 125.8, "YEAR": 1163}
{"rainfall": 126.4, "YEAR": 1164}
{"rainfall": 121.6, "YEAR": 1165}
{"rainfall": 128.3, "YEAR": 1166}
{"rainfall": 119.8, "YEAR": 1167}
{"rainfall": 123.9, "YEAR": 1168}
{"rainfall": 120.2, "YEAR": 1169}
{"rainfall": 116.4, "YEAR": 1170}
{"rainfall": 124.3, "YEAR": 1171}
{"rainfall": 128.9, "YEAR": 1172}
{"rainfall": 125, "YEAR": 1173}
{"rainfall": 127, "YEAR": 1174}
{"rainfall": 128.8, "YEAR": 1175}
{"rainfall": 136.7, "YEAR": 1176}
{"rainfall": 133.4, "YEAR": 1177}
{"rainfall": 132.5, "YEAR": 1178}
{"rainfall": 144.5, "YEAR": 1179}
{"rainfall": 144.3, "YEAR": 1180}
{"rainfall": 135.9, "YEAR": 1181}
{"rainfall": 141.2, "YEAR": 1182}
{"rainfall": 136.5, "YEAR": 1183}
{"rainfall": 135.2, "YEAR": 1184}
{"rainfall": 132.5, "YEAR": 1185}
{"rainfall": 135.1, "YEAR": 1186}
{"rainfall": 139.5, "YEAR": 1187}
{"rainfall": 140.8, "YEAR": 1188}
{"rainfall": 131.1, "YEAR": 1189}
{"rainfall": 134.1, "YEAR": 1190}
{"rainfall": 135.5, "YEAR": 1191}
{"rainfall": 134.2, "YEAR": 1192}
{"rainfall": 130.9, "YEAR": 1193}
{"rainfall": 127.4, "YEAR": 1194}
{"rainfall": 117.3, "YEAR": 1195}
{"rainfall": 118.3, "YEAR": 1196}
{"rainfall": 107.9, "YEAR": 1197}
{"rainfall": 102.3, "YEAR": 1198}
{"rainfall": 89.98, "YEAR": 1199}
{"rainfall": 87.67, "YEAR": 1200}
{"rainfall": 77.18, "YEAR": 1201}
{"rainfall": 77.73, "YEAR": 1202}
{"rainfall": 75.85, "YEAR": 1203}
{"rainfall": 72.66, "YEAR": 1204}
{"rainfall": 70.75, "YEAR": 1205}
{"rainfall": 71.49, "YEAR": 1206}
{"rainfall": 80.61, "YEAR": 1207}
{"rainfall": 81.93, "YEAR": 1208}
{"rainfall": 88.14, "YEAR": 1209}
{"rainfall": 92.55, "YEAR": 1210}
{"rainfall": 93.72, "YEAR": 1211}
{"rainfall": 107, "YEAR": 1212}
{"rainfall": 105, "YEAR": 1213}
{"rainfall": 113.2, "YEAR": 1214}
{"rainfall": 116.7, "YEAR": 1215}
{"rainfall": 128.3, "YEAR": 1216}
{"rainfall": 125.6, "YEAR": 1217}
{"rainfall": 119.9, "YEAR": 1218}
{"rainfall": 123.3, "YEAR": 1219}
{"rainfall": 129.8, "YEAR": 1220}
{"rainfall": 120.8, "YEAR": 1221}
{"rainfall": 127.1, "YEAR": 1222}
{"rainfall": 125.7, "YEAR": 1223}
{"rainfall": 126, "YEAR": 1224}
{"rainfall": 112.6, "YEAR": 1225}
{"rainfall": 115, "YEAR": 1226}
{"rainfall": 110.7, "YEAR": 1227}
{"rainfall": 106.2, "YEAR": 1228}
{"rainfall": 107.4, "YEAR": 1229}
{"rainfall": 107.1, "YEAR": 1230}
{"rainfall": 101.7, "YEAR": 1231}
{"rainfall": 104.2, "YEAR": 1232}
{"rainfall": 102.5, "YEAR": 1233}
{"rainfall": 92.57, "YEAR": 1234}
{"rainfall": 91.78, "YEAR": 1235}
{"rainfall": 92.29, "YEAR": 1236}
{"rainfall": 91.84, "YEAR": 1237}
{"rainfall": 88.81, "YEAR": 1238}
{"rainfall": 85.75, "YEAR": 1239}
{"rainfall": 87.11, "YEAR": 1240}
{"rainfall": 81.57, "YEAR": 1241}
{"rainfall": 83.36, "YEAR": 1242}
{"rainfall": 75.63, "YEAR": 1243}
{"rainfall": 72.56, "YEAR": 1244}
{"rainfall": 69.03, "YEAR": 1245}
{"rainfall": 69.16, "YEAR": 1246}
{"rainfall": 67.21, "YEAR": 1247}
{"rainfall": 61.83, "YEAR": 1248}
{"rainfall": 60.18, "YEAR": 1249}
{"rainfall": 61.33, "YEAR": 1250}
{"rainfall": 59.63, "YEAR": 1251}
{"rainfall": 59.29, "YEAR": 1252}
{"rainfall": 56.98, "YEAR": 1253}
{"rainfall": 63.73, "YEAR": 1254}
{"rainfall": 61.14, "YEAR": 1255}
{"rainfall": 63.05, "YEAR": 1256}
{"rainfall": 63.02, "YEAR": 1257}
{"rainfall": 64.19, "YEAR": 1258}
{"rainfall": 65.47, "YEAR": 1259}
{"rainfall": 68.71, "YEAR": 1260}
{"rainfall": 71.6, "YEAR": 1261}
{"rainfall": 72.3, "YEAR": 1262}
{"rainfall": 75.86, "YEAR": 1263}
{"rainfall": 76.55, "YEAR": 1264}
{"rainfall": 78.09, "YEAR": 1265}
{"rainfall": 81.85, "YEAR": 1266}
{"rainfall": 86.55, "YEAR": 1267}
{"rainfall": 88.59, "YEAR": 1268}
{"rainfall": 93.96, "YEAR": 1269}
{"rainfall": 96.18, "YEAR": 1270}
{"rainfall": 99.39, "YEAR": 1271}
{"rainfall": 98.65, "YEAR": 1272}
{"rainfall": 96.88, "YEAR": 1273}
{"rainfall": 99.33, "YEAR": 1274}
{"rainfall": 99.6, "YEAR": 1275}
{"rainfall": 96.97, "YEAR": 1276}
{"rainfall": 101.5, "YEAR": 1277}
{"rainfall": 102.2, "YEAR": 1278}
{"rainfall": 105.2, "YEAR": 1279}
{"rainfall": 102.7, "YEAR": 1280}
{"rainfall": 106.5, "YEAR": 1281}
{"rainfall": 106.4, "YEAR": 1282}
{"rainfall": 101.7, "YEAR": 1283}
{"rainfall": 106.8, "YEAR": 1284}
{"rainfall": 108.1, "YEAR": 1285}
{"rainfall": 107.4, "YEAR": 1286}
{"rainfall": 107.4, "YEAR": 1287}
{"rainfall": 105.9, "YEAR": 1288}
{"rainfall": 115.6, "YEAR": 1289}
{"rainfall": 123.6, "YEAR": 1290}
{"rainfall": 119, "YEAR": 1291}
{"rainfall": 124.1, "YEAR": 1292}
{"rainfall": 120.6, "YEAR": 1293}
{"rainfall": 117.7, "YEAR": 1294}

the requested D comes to 4.26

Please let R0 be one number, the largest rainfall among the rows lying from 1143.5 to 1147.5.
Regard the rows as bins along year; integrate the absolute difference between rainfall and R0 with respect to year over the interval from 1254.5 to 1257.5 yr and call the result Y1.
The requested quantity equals 228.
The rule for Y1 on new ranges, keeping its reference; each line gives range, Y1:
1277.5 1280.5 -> 105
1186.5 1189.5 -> 11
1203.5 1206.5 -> 200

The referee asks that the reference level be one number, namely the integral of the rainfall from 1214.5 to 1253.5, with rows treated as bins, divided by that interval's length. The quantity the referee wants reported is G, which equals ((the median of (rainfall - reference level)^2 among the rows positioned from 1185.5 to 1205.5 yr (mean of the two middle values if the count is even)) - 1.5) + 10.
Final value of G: 574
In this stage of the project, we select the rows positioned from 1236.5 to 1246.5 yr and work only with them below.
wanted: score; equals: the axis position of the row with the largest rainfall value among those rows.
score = 1237 yr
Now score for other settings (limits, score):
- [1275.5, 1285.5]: 1285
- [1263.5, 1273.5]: 1271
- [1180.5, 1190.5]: 1182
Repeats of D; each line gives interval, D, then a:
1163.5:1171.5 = 4.76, 4.76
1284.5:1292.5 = 4.66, 4.66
